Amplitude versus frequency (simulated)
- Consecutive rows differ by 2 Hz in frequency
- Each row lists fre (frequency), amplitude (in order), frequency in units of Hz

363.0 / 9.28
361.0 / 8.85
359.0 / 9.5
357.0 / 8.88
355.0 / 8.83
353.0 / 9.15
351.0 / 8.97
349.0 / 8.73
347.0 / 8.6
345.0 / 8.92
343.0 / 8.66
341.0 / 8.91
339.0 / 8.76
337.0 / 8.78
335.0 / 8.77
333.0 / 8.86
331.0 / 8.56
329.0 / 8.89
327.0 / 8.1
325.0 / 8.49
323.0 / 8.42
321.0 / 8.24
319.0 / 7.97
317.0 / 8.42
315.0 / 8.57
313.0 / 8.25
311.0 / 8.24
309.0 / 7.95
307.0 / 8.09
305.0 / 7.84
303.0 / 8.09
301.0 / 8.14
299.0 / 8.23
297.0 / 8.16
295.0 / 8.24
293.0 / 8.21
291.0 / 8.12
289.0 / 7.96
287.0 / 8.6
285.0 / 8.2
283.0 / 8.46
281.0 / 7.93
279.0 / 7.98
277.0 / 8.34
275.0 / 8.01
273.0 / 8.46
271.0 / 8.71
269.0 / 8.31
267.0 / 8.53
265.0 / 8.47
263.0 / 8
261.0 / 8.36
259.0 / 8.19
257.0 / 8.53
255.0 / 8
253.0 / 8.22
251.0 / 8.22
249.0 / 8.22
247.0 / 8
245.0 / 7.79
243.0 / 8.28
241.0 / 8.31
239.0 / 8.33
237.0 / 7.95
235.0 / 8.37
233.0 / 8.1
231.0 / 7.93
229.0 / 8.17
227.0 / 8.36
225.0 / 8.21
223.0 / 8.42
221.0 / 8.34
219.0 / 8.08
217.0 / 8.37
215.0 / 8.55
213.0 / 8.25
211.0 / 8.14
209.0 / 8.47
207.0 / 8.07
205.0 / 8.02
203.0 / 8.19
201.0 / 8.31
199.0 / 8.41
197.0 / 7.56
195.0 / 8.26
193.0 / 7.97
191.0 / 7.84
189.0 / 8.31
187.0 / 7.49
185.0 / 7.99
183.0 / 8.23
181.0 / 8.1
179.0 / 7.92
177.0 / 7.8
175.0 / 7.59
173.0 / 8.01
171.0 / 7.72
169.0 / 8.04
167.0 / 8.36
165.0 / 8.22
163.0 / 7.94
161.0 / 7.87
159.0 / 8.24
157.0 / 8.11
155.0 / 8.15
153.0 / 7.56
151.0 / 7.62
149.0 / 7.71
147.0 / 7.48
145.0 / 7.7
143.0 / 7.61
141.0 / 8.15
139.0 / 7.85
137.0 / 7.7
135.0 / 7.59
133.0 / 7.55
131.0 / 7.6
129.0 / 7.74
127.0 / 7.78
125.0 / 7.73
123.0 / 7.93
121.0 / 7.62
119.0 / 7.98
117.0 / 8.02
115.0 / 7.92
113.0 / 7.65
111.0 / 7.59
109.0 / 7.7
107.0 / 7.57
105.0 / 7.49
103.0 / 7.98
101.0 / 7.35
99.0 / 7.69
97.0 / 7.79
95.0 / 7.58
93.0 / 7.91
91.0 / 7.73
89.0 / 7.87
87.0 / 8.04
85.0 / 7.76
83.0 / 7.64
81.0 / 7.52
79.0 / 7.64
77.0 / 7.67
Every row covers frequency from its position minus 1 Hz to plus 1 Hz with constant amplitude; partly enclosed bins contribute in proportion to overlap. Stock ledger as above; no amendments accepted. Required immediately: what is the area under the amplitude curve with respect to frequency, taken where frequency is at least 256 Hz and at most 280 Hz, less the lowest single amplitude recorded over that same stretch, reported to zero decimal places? 192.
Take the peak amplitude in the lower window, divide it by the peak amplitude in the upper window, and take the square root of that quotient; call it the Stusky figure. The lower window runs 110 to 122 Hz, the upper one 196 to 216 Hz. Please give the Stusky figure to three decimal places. 0.969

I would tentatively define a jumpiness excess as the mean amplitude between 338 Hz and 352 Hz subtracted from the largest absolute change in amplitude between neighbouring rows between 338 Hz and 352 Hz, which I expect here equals -8.5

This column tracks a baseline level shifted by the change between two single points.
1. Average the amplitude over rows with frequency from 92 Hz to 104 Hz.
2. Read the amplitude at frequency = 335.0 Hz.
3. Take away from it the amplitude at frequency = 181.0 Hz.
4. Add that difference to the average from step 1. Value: 8.39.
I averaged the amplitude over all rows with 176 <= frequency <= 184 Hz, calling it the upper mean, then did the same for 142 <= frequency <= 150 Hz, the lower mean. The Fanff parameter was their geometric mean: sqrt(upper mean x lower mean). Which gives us 7.8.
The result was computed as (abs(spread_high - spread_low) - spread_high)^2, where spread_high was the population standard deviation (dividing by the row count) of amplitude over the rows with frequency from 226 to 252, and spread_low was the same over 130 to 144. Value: 0.026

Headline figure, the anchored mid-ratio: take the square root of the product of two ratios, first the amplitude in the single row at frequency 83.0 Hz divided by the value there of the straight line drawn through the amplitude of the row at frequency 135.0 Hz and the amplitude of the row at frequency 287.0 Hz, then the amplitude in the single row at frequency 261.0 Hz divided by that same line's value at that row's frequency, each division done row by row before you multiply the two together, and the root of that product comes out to 1.023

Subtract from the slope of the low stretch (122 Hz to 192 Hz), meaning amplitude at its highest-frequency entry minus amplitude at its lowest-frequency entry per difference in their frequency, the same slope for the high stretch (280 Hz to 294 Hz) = -0.025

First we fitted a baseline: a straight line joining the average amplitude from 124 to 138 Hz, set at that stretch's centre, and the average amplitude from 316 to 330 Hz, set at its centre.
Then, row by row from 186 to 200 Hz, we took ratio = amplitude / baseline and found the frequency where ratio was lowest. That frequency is 187.0 Hz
